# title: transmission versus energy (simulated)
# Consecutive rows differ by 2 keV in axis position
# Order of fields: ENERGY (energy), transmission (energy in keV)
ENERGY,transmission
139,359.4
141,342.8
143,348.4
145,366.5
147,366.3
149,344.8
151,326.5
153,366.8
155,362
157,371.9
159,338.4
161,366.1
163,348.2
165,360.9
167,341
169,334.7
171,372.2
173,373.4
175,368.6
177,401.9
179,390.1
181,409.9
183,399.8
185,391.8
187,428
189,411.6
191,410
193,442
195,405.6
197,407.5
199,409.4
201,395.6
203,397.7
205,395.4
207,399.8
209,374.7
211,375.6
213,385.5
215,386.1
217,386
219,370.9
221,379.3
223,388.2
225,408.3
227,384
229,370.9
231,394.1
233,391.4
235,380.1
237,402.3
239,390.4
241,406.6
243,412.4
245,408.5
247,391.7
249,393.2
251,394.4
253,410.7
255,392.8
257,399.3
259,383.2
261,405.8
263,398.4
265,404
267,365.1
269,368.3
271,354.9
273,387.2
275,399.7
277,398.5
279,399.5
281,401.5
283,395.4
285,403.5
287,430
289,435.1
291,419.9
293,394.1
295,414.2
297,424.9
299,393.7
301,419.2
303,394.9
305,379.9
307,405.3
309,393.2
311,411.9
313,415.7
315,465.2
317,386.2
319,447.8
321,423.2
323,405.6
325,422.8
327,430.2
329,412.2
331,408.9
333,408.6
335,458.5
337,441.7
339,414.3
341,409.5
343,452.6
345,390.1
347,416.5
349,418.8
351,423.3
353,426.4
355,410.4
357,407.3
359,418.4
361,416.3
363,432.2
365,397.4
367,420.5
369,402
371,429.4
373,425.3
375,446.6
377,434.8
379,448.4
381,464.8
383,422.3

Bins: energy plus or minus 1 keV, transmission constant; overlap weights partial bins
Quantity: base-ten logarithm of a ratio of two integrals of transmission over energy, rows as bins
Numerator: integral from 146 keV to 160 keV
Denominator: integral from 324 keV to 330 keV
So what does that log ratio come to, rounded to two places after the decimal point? 0.29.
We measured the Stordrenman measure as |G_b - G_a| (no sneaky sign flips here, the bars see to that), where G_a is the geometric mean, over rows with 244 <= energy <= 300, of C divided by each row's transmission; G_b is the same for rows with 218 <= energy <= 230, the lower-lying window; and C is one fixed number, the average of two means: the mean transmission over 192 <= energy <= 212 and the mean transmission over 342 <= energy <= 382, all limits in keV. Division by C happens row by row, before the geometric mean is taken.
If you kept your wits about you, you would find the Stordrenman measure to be 0.04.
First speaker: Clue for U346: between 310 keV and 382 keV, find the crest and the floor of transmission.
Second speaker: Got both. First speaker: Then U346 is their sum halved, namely 426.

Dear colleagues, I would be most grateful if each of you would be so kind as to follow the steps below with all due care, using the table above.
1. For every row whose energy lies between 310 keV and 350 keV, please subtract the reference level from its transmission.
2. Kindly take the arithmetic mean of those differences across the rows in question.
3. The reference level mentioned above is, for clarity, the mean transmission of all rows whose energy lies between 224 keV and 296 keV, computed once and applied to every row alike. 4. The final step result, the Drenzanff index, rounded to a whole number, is 25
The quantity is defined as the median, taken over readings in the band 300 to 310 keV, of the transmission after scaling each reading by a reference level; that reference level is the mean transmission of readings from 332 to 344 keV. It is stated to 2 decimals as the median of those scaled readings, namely 0.92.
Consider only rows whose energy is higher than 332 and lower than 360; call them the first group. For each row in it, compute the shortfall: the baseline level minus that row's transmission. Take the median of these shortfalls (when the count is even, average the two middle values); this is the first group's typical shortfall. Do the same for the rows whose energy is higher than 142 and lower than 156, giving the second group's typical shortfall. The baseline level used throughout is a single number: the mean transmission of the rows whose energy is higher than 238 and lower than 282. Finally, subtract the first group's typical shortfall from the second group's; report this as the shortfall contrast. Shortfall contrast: 55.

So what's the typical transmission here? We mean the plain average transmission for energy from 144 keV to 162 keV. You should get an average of 357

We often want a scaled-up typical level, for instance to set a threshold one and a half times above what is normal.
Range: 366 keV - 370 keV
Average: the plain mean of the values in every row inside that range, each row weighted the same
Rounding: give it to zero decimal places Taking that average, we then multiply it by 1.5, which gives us 617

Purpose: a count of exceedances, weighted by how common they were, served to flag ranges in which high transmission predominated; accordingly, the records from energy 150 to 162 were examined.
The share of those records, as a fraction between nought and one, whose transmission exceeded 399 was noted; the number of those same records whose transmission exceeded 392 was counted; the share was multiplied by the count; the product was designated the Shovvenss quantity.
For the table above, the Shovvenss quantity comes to 0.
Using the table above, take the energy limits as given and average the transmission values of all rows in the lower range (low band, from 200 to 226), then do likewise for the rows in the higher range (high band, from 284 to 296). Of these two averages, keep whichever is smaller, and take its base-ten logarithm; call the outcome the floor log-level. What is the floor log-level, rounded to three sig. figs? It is 2.59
